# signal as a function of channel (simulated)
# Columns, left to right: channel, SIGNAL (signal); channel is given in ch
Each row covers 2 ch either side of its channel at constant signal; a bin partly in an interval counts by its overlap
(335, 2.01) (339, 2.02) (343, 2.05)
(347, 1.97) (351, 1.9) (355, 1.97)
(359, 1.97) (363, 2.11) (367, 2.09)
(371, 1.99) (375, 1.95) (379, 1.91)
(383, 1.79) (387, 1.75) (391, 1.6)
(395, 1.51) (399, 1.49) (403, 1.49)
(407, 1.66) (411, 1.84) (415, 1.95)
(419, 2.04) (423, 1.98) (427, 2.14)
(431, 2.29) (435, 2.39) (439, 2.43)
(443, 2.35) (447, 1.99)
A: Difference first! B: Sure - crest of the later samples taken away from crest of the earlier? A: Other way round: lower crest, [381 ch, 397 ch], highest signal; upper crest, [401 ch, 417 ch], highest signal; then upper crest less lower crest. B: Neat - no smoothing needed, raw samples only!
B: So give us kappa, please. 0.16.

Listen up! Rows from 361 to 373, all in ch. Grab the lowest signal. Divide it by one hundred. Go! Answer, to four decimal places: 0.0199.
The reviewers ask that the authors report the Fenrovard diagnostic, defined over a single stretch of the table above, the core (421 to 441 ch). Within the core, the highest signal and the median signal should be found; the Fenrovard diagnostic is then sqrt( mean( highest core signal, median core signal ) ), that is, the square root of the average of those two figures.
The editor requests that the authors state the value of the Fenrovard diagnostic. 1.54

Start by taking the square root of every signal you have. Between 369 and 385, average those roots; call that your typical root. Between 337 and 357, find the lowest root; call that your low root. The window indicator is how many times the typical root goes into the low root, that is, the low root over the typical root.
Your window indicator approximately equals 1.00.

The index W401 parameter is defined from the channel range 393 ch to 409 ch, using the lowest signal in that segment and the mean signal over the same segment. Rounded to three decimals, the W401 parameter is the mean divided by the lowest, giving 1.032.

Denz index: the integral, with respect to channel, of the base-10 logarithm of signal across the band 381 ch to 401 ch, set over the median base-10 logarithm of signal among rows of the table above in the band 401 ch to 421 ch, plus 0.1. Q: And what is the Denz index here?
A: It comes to 16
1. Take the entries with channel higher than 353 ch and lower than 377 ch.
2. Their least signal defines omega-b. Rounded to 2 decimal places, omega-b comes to 1.95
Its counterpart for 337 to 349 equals 1.97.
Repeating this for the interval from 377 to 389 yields 1.75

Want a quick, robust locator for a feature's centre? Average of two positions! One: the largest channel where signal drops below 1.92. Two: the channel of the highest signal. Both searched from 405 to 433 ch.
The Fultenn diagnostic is 421 ch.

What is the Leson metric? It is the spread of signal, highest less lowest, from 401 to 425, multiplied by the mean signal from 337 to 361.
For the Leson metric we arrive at 1.09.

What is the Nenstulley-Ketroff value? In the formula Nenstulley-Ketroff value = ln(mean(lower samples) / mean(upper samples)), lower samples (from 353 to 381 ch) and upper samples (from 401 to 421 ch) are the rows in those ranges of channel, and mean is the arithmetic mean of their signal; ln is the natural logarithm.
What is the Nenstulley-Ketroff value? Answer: 0.11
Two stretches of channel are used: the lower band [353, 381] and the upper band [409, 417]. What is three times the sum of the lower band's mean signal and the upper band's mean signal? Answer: 11.7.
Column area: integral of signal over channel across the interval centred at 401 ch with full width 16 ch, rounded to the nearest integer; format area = 25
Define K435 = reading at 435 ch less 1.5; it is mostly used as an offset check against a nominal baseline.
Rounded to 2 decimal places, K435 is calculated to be 0.89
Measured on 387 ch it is 0.25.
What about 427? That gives 0.64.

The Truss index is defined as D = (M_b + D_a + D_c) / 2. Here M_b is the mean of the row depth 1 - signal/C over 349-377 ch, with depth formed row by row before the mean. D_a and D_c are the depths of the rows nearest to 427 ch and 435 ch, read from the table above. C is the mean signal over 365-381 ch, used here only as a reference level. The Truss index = -0.14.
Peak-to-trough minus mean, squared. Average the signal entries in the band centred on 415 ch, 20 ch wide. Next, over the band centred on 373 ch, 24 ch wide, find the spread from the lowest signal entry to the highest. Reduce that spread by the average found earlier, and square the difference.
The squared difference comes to 2.5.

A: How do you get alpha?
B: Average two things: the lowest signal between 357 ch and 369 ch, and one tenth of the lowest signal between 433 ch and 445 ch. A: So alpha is 1.10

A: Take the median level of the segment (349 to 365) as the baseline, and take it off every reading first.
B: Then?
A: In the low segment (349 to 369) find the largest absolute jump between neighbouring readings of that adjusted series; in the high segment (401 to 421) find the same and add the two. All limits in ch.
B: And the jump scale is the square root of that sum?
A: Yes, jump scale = 0.566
